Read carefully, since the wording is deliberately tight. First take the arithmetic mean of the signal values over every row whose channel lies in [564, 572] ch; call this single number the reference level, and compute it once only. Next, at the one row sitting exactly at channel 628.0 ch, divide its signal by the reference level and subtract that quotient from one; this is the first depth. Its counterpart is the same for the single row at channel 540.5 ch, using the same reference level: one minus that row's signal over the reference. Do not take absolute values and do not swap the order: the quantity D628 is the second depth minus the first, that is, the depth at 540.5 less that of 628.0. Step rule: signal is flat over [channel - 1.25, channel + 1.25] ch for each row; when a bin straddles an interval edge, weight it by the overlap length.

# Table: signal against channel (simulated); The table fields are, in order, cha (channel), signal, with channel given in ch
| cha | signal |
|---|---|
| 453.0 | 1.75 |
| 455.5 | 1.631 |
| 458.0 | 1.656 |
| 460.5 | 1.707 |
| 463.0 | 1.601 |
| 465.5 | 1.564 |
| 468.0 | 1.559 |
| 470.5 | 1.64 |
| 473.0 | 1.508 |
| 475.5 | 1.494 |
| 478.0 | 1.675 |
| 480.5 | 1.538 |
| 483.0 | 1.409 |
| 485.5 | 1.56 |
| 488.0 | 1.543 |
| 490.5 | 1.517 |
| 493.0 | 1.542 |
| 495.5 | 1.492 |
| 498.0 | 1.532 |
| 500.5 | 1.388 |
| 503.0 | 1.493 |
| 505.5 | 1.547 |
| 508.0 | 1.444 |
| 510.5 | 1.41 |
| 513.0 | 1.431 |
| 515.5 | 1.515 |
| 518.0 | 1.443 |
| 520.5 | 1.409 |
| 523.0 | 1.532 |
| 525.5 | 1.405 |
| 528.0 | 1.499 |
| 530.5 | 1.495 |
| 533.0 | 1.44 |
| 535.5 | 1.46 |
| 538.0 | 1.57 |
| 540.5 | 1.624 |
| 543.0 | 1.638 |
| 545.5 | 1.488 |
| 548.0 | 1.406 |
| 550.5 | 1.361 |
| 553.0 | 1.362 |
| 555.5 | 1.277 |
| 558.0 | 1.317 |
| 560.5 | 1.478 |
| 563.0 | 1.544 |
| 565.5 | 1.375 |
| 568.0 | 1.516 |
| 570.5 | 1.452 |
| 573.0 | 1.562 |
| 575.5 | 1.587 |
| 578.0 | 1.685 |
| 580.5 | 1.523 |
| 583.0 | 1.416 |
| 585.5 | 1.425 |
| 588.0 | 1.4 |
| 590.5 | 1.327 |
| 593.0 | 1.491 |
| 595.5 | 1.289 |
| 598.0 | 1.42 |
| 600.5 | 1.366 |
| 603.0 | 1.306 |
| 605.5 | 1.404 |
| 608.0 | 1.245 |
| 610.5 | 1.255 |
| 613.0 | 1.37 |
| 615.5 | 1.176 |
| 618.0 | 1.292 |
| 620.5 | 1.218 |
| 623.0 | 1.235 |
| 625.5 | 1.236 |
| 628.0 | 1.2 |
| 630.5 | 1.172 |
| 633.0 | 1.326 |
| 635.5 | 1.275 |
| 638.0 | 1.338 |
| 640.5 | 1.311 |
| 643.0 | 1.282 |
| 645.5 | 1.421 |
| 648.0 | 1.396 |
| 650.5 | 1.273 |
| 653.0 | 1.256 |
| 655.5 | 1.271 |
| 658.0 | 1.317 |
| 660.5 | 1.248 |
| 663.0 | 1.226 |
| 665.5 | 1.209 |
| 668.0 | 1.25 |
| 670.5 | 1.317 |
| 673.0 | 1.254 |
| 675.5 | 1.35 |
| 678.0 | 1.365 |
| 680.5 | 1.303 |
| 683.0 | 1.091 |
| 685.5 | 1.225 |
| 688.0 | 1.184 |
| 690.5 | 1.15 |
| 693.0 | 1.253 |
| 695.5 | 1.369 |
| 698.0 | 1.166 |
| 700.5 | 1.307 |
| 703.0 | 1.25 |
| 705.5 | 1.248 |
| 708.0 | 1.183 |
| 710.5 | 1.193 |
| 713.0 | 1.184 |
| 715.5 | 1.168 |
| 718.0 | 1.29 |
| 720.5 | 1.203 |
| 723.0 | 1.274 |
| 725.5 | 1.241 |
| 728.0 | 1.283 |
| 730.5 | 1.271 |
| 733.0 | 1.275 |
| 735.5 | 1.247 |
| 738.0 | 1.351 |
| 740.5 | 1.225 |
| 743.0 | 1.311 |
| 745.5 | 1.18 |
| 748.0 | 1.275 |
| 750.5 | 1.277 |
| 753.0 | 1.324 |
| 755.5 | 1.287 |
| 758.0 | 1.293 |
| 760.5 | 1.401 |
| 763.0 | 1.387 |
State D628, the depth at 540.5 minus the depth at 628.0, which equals -0.29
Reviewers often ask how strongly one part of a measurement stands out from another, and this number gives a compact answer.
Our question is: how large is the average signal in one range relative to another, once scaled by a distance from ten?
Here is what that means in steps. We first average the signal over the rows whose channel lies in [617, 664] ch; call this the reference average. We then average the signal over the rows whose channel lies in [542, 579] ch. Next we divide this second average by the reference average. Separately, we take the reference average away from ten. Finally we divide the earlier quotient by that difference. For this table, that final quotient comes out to 0.132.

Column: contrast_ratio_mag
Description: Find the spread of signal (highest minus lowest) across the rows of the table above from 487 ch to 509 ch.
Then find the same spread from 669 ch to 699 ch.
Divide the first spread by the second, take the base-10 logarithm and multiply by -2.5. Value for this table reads 0.61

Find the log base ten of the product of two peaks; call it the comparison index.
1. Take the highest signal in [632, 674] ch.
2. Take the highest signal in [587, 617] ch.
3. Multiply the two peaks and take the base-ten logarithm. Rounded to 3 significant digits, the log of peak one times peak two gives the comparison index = 0.326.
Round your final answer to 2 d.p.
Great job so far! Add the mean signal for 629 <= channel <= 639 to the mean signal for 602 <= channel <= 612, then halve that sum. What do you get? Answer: 1.29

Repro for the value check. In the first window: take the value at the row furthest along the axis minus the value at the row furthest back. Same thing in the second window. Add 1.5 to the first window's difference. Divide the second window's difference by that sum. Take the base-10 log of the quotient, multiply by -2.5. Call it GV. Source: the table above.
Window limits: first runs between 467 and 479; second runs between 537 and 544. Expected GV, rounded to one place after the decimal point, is 3.4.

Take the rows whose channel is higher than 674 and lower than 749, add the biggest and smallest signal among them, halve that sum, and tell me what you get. 1.23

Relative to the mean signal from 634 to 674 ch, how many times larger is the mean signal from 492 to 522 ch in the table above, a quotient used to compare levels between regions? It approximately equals 1.14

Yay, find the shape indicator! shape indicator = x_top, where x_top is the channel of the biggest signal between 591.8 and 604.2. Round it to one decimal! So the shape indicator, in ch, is 593.0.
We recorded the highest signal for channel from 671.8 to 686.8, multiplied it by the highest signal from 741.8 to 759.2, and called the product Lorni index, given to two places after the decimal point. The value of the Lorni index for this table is 1.81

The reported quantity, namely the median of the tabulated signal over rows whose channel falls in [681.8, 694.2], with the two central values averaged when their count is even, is 1.18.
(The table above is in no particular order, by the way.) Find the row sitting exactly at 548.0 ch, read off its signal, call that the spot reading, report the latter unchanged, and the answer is 1.406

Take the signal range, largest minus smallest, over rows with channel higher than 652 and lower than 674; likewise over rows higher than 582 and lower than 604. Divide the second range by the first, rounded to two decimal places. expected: 1.87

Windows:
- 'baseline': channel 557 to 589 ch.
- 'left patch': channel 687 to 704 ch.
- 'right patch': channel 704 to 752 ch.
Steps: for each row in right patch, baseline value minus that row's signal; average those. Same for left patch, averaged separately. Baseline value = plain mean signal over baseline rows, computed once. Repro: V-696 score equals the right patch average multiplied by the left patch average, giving 0.058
